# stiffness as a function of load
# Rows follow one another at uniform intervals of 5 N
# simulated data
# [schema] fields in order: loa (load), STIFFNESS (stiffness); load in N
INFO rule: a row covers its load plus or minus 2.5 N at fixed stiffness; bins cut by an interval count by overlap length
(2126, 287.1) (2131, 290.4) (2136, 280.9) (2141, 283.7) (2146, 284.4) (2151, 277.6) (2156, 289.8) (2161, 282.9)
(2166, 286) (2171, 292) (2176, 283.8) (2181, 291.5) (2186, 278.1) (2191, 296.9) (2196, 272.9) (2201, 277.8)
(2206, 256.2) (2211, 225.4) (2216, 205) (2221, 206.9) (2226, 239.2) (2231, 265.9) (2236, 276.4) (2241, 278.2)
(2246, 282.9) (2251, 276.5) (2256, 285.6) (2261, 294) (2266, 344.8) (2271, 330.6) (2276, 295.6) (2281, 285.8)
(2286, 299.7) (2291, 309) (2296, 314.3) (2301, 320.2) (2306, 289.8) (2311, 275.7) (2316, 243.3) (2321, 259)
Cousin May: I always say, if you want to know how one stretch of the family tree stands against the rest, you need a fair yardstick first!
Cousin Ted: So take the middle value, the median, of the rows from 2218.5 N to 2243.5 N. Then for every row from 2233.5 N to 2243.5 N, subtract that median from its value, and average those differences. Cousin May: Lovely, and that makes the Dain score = 11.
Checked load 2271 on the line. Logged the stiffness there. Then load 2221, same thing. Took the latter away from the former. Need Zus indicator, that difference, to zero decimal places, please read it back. 124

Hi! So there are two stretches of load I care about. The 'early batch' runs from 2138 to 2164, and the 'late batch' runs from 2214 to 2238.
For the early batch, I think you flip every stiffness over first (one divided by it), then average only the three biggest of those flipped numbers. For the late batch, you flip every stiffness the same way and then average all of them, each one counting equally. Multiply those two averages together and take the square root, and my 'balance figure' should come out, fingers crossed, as 0.0039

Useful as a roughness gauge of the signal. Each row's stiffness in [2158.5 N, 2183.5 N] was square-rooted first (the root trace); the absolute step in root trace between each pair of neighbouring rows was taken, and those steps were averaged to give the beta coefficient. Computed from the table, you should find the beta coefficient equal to 0.18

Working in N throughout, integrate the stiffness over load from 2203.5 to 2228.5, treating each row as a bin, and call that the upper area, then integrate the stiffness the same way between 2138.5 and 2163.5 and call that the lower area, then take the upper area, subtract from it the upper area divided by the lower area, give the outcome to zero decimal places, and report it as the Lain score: 5663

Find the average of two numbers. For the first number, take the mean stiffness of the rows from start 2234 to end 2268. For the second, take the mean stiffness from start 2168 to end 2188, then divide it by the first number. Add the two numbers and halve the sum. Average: 146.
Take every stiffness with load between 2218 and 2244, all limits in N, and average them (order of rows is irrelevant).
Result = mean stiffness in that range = 253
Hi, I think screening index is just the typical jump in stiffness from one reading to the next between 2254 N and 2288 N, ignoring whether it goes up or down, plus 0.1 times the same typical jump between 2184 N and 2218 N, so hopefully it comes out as 24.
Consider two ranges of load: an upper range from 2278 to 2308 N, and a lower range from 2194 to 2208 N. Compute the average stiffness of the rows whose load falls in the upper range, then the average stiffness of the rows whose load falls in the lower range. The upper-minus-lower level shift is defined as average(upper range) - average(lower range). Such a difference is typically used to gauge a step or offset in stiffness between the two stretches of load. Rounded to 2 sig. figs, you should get 34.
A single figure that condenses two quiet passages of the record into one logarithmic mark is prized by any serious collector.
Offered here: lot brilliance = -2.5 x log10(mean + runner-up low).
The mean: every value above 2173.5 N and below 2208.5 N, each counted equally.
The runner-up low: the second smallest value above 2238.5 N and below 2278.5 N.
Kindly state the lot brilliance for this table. -6.87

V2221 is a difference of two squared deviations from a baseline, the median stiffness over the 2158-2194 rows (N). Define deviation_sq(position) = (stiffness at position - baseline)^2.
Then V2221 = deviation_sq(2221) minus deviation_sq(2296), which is 5456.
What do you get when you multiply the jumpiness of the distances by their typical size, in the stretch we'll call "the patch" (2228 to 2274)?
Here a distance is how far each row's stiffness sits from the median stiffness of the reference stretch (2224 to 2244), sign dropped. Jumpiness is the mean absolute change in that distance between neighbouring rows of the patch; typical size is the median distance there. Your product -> 140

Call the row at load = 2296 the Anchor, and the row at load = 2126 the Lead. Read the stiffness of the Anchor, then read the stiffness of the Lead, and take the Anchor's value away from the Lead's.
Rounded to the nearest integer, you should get -27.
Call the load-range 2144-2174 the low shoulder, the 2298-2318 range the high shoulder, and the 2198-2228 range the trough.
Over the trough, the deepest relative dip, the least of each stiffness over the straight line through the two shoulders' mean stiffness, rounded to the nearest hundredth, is 0.72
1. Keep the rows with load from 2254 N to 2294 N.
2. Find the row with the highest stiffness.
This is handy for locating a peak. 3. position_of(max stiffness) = 2266 N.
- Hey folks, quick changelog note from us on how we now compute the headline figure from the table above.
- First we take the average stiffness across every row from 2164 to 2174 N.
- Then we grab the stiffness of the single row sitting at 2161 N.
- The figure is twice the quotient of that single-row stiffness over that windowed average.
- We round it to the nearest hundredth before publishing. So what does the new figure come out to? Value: 1.96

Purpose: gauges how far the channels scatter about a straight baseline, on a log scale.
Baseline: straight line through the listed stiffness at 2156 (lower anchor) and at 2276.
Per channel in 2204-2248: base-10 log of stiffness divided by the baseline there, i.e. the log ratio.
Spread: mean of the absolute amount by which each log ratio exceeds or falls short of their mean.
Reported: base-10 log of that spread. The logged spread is -1.3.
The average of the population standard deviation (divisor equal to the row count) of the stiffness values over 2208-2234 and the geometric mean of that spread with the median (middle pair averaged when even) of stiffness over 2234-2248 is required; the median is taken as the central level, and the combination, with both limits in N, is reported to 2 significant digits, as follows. 51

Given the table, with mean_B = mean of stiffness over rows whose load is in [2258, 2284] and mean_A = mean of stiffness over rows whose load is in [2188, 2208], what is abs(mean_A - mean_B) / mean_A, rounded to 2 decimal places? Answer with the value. 0.12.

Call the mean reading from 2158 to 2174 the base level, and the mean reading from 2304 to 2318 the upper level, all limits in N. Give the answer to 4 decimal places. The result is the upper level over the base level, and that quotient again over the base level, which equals 0.0033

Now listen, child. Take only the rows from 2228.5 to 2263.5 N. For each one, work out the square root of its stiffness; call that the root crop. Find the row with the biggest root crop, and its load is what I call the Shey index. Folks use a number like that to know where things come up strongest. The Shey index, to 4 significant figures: 2261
